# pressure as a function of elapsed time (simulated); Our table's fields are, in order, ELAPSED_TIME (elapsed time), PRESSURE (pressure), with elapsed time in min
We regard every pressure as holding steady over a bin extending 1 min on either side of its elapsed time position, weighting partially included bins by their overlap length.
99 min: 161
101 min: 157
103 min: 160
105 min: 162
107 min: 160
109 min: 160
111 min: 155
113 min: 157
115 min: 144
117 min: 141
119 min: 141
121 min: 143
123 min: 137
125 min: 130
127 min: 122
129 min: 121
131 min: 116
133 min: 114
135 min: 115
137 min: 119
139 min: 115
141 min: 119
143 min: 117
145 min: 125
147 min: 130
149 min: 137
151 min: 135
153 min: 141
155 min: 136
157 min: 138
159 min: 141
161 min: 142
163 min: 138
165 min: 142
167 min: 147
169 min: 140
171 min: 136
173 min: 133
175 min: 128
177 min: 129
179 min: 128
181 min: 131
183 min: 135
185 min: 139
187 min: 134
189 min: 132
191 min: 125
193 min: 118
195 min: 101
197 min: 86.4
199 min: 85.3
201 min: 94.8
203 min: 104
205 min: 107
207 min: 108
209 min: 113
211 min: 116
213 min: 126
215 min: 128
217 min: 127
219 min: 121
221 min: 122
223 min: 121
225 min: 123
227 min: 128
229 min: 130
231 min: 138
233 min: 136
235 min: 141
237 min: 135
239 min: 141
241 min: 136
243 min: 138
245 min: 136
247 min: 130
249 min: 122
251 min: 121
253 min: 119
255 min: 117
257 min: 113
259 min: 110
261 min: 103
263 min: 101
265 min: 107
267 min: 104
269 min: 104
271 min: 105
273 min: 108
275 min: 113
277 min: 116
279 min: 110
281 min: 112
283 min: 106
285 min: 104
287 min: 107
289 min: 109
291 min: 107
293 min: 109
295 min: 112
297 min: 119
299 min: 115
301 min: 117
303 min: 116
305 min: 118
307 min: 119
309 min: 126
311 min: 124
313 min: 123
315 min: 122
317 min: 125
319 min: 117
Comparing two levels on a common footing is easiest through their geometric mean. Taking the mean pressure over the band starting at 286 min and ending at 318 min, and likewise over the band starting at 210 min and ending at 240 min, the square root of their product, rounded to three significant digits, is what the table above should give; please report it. 123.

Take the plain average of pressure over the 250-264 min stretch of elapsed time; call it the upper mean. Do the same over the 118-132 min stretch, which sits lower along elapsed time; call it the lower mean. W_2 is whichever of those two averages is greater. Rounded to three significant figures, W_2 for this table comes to 130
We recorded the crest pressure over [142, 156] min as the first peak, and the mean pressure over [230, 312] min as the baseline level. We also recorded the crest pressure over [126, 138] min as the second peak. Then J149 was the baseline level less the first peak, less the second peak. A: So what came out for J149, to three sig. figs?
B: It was -145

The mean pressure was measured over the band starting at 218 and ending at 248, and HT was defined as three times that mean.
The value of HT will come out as 395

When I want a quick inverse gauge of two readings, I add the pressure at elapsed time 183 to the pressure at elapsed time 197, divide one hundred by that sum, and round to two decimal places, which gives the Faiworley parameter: 0.45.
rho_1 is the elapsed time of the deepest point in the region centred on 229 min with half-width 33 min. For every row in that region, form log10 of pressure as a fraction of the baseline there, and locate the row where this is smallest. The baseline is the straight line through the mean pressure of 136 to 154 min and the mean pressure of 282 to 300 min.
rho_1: 199 min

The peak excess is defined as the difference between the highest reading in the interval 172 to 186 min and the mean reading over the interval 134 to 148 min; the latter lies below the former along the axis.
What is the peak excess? 19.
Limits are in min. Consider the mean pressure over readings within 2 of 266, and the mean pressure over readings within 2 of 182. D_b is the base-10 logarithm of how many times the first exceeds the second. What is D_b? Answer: -0.10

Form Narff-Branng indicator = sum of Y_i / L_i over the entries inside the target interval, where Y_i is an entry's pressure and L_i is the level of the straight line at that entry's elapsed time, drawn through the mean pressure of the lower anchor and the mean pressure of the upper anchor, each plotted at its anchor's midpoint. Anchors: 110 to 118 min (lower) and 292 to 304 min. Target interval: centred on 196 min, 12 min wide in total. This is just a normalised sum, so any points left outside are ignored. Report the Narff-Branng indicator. 4.6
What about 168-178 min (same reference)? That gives 4.8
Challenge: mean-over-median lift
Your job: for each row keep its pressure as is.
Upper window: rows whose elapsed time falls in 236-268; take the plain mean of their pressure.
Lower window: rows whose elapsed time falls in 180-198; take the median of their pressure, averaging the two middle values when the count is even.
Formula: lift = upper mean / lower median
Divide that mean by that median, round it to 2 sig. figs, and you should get 0.92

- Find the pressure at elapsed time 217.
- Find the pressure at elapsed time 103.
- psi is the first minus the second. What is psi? -33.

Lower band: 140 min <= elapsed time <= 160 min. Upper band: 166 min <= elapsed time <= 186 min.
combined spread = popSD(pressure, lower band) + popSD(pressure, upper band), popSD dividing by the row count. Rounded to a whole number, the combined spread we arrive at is 14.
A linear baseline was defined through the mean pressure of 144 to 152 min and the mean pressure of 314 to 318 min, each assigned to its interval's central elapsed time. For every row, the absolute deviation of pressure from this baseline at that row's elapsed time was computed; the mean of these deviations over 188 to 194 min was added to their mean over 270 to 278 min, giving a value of 21.2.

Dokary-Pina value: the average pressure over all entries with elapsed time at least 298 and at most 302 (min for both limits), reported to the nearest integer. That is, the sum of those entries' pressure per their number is 116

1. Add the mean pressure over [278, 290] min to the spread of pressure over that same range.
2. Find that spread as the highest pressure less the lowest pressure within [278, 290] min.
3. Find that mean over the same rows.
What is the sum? 116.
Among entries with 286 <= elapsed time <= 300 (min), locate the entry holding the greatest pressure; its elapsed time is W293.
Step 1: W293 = 297 min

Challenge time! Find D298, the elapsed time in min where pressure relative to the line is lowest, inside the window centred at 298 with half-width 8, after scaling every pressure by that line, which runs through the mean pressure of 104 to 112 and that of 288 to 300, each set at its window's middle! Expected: 291 min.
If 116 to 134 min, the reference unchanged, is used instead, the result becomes 133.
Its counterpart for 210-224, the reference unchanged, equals 211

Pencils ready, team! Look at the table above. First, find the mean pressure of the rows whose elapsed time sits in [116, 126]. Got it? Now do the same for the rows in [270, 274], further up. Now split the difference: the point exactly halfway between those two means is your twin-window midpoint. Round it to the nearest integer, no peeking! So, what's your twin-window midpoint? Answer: 122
